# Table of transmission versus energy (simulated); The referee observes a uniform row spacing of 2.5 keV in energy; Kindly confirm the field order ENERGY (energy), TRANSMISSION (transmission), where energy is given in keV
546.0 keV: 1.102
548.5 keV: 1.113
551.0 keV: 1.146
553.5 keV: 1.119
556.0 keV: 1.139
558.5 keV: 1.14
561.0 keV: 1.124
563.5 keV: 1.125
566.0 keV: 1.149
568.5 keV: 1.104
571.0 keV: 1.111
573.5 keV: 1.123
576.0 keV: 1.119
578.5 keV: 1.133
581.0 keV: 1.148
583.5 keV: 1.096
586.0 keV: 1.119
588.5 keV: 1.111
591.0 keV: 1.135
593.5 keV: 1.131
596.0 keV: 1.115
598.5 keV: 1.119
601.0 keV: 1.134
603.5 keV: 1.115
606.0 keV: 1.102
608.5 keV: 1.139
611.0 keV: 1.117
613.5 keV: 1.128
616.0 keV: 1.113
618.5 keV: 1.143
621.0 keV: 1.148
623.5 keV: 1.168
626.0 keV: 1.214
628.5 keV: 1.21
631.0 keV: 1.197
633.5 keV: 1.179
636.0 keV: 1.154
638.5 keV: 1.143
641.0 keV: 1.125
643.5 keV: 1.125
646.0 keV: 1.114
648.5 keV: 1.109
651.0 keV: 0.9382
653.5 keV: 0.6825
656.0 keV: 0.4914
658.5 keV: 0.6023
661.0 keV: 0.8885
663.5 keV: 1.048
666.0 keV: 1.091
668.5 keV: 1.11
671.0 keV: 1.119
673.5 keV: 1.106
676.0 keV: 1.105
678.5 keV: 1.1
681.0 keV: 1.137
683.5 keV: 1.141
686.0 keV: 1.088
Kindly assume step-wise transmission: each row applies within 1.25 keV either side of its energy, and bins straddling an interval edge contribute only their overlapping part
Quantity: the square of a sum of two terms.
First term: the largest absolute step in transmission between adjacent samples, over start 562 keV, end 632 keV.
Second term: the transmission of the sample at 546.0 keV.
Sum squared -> 1.33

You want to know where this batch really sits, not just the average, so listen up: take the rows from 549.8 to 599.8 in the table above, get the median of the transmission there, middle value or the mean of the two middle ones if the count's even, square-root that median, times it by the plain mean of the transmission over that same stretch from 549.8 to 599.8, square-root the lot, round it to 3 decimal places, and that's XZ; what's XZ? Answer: 1.092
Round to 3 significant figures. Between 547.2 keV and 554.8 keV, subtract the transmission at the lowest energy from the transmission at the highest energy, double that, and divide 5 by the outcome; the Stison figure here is 417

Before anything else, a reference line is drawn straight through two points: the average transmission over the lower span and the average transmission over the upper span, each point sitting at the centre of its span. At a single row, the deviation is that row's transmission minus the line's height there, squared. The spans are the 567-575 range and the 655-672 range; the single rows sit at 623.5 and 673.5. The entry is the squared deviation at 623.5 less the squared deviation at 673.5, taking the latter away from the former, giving -0.019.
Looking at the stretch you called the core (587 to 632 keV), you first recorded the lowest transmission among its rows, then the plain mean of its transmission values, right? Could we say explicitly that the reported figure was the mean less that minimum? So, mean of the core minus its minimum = 0.039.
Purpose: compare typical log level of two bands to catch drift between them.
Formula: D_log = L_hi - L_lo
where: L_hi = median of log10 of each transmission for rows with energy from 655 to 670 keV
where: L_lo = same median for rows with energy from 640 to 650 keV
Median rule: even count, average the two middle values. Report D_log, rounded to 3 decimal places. -0.065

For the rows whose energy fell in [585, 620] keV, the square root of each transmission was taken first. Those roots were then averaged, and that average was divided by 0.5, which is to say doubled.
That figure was 2.12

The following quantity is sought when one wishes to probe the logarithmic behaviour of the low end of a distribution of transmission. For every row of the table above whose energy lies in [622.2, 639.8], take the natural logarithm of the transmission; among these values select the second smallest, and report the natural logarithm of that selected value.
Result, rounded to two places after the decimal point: -1.94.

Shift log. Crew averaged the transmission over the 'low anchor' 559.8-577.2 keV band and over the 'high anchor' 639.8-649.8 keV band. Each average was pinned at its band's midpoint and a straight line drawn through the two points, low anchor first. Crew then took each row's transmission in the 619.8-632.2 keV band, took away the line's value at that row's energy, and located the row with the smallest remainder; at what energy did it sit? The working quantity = 621.0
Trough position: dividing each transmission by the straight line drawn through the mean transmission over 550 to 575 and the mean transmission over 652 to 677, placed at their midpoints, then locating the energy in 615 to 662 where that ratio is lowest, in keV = 656.0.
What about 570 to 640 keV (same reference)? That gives 571.0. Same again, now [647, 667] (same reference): 656.0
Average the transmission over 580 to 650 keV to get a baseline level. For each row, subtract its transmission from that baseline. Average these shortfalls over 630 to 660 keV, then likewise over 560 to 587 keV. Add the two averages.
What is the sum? 0.16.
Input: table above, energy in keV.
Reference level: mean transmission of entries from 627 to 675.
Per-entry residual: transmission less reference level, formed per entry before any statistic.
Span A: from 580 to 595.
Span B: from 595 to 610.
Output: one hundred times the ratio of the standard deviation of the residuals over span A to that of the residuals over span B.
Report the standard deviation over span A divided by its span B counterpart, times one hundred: 136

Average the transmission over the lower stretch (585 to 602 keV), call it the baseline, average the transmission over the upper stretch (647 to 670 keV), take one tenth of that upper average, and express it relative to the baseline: 0.079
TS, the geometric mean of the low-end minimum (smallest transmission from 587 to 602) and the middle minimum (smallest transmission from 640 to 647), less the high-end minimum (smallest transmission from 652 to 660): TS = 0.62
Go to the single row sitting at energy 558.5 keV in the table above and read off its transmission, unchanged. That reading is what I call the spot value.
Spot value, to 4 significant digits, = 1.140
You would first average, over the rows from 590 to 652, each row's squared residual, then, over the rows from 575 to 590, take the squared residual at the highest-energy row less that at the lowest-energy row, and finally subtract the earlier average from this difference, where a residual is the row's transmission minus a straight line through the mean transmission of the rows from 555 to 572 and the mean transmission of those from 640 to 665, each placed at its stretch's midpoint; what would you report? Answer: -0.023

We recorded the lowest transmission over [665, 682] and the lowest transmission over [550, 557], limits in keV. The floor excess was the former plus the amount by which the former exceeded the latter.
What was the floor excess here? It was 1.1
